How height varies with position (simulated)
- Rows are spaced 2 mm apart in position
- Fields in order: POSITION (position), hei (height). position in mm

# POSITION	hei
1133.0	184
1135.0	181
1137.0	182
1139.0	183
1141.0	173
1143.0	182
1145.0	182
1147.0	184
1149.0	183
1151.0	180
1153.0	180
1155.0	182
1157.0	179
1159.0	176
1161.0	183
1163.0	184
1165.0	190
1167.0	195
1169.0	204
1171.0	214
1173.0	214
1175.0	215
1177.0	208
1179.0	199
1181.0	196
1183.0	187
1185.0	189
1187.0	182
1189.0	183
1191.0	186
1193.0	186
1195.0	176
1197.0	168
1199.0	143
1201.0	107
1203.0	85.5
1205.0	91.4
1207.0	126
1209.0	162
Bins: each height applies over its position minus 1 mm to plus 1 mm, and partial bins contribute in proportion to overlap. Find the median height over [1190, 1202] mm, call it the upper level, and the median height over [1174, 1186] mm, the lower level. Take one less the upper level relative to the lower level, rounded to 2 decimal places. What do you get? 0.13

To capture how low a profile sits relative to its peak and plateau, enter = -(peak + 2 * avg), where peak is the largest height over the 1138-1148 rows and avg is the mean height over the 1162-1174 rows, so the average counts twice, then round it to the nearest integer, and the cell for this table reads -584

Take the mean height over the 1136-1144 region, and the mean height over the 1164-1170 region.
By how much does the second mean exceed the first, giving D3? 16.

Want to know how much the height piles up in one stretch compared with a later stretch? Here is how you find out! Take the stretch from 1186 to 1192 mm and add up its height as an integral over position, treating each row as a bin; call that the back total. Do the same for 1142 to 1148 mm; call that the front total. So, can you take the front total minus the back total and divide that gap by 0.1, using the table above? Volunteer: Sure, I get -60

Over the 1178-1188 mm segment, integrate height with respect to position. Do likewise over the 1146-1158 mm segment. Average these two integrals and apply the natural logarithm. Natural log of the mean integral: 7.62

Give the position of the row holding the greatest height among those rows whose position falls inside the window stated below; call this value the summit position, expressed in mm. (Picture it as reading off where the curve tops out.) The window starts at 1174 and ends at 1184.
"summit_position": 1175.0 mm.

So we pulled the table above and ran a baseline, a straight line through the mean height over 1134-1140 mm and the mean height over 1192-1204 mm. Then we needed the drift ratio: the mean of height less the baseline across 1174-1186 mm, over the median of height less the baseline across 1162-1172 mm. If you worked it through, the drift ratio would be 1.4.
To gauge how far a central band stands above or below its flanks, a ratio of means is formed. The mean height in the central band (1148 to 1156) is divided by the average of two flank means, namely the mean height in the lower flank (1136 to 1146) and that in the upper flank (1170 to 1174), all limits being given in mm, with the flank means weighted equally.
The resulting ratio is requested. 0.92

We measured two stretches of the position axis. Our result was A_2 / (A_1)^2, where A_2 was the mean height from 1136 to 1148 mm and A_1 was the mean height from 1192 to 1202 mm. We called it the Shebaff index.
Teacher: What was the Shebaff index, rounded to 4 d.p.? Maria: 0.0074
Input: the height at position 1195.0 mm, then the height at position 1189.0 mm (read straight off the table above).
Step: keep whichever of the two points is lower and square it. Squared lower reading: 30976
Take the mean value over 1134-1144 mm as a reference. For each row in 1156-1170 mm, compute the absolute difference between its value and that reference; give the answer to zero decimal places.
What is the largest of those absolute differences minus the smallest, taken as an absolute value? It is 23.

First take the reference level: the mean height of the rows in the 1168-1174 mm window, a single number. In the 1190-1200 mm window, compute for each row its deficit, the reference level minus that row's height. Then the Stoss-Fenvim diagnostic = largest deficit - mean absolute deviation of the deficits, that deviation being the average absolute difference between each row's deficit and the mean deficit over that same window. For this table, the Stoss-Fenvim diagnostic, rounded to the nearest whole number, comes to 55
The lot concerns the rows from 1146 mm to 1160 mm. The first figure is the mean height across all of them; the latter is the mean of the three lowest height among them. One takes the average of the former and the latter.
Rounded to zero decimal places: 179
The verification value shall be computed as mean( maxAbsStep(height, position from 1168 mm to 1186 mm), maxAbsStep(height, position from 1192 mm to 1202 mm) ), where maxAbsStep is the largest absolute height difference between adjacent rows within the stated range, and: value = 23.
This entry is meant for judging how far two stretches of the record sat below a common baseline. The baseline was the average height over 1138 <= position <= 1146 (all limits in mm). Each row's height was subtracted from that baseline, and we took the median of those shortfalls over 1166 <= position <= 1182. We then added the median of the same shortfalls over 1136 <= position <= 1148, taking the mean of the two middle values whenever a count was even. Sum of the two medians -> -28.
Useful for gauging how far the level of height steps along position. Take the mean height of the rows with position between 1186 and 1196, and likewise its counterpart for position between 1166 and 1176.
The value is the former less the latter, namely -26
